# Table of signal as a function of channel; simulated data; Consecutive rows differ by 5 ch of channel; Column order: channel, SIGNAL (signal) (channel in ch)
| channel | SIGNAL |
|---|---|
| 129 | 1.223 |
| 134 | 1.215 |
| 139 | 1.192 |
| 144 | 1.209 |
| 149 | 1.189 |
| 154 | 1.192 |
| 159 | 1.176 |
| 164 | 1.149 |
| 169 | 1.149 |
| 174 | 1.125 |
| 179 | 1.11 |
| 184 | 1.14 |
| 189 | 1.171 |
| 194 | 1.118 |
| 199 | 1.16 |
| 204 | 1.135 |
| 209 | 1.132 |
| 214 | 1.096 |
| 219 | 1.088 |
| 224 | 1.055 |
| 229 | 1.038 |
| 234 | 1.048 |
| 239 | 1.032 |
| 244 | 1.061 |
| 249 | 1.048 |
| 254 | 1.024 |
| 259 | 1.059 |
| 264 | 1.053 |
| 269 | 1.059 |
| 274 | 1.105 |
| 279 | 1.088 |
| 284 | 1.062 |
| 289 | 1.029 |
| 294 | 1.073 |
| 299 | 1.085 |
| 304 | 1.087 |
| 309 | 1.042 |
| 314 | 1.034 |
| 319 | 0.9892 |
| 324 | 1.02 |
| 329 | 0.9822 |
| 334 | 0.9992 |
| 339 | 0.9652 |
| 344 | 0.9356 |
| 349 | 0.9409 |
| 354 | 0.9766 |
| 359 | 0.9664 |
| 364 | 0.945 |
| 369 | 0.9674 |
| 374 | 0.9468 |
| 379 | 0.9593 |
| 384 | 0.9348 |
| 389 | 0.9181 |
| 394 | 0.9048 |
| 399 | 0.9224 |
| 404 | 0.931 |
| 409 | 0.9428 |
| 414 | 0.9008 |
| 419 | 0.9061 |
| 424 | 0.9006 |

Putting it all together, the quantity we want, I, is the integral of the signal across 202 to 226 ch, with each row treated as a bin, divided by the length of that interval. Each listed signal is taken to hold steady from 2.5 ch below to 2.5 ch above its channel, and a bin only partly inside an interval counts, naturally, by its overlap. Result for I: 1.10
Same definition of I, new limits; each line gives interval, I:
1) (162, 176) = 1.14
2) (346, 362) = 0.96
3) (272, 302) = 1.07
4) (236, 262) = 1.05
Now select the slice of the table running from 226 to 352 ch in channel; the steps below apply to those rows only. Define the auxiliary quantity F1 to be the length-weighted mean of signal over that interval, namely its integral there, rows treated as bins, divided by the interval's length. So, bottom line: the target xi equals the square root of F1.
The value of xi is 1.02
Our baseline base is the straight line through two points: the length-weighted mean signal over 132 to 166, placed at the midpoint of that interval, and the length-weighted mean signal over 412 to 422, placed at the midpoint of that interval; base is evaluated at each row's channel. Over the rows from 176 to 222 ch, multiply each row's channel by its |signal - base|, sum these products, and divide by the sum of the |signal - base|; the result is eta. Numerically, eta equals 196.4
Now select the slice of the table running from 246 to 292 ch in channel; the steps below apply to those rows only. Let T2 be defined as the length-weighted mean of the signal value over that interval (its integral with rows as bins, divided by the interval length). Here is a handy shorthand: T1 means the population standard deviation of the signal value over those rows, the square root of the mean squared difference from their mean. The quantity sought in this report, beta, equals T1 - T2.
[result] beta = -1.035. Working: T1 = 0.024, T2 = 1.06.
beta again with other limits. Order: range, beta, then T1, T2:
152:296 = -1.047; 0.049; 1.10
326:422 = -0.918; 0.027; 0.94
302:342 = -0.976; 0.037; 1.01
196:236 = -1.053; 0.042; 1.09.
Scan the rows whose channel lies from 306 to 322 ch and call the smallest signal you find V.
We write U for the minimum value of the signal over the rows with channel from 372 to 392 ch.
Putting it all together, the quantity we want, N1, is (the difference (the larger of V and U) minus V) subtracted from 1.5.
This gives 1.50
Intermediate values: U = 0.9181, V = 0.9892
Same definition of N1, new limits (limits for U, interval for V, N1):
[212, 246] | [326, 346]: 1.40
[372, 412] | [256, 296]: 1.50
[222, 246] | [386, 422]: 1.37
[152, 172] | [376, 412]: 1.26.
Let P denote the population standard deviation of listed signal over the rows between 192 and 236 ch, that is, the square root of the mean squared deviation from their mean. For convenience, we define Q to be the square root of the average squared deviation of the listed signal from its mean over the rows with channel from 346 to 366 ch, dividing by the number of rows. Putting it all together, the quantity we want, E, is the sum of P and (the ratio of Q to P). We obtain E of 0.4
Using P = 0.041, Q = 0.015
